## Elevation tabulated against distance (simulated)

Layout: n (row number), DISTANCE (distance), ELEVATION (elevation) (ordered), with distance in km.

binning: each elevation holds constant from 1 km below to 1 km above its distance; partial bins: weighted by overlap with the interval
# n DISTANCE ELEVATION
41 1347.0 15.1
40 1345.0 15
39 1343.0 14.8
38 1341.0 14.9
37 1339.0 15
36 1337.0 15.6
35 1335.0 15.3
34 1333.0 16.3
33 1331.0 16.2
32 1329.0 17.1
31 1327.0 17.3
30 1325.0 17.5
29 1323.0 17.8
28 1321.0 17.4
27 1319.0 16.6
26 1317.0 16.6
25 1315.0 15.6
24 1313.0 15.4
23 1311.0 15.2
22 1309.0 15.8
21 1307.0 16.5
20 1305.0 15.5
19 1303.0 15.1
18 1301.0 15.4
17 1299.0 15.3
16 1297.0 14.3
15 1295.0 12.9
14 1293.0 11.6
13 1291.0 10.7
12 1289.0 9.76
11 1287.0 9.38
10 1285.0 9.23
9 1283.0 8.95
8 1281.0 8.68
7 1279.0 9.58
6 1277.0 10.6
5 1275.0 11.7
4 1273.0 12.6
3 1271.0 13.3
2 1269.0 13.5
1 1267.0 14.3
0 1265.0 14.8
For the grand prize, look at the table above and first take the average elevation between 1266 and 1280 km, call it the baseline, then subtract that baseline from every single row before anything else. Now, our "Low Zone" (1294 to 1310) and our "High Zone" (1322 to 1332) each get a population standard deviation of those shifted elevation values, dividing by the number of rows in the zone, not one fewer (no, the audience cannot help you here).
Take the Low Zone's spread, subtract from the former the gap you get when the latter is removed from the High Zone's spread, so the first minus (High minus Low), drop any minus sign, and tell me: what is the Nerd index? 1.49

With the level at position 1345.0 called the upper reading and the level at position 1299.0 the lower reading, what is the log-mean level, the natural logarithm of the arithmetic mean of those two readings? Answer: 2.72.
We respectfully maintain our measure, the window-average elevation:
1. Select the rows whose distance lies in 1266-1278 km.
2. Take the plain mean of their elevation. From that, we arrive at 12.7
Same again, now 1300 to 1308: 15.6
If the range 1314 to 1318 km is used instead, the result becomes 16.1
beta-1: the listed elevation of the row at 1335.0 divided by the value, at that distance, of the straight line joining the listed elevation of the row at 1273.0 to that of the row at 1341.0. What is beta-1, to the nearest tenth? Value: 1.0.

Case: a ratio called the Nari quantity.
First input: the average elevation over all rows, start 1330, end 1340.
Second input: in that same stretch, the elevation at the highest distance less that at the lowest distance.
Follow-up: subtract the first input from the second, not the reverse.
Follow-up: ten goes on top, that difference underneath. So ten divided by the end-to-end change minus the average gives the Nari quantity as -0.59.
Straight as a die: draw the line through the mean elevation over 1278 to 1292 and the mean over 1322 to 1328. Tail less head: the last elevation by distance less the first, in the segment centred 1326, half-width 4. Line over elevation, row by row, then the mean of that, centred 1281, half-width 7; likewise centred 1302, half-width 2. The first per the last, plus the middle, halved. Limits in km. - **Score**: 0.0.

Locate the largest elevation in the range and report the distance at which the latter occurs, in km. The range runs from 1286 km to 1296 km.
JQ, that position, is 1295.0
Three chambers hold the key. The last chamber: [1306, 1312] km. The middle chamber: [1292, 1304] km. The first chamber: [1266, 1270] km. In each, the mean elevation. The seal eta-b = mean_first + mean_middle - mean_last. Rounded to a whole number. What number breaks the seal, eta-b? 12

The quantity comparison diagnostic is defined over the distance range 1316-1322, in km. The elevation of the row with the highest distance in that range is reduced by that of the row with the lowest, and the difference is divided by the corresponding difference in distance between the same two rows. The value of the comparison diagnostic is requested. 0.20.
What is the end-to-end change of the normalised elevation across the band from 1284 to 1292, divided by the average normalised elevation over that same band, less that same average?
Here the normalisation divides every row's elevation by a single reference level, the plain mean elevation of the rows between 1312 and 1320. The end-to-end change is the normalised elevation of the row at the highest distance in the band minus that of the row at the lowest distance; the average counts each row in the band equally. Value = -0.46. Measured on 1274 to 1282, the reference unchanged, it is -0.93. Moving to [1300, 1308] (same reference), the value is -0.90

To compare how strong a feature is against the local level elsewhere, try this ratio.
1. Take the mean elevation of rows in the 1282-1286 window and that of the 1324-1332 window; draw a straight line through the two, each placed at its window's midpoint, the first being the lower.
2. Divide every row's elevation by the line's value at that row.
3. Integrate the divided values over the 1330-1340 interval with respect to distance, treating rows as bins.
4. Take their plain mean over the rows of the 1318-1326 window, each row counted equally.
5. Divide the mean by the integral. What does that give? 0.127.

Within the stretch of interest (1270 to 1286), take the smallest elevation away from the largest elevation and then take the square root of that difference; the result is 2.1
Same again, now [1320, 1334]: 1.3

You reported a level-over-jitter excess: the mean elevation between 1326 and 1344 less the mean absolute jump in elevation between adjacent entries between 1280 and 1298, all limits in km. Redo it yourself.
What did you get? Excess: 15.1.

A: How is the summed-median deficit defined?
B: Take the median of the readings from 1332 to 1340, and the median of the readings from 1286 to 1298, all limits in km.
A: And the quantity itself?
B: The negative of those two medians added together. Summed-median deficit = -26.6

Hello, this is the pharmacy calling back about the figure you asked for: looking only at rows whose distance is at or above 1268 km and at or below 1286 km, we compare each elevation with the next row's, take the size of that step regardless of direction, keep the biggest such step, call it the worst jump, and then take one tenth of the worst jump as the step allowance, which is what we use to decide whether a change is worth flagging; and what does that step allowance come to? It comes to 0.110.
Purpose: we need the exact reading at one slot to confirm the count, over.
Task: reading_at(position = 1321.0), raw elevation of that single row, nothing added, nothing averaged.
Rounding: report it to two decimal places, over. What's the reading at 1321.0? 17.40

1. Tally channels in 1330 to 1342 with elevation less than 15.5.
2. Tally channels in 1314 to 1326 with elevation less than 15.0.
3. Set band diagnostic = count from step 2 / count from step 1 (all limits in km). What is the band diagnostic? 0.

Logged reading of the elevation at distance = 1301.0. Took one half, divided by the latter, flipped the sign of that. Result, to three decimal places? -0.032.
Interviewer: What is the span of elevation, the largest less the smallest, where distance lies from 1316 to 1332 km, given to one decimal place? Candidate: 1.6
